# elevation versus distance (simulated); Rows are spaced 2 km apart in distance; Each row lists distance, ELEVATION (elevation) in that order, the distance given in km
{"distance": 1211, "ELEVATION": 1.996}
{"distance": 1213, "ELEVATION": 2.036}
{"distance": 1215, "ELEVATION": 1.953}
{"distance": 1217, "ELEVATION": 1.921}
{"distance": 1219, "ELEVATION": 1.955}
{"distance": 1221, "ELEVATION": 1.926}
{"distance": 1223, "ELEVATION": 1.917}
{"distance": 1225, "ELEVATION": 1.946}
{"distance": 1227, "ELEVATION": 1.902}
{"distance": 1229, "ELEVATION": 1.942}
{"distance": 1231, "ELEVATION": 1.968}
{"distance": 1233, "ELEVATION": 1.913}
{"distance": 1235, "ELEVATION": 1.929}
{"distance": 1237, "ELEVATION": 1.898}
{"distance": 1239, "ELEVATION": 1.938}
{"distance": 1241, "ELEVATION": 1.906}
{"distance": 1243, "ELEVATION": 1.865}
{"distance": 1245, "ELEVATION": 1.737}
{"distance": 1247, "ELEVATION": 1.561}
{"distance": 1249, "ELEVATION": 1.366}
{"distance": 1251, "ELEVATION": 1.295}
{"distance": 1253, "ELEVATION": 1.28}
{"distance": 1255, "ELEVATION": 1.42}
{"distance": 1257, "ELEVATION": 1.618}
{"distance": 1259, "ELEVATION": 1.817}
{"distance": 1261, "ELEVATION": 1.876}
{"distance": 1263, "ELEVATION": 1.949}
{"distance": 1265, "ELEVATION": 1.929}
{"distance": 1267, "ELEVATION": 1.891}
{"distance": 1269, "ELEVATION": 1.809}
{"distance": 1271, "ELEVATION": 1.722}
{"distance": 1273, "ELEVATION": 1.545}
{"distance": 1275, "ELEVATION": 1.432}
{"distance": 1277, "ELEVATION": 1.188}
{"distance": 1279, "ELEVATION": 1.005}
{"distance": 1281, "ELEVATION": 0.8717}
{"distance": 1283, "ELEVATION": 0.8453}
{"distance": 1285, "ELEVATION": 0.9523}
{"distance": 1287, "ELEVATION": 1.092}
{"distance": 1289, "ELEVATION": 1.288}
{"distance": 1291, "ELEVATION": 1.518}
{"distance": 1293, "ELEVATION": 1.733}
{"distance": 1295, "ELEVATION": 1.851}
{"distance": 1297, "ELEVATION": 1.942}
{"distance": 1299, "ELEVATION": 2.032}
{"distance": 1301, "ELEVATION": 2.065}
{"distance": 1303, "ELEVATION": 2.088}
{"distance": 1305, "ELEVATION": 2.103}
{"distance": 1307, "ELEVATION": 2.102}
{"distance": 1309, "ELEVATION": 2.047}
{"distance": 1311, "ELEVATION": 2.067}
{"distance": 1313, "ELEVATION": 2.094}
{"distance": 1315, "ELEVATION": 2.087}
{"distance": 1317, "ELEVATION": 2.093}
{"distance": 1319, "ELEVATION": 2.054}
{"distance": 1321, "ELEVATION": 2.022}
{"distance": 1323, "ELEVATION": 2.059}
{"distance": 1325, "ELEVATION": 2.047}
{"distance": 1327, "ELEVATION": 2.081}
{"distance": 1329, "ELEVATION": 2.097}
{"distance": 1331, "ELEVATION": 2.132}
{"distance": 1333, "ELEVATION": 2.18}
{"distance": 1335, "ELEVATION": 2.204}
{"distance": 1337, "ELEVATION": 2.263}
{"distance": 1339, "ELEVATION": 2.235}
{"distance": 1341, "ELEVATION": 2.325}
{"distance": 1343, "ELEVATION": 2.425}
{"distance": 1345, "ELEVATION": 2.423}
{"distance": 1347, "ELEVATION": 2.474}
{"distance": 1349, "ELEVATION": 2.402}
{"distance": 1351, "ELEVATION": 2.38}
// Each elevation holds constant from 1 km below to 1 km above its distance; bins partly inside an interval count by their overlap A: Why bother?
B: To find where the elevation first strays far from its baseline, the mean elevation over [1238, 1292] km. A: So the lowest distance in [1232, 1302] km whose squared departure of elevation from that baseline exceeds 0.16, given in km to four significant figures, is 1233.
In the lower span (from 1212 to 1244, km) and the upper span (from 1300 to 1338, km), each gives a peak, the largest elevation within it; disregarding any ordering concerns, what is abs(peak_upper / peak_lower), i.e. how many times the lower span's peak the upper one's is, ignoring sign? 1.11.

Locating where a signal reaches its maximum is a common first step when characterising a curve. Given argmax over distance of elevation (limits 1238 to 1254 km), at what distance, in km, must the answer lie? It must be 1239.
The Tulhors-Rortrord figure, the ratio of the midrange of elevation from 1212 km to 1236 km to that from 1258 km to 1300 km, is 1.37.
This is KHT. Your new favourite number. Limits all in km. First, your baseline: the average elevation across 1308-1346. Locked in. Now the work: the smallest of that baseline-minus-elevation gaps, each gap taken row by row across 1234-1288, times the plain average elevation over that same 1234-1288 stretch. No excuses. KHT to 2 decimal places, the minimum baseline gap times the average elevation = 0.32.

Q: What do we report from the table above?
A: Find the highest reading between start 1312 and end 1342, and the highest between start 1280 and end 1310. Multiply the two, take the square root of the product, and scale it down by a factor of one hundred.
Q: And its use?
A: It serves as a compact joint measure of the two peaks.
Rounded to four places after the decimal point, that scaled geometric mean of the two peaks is 0.0221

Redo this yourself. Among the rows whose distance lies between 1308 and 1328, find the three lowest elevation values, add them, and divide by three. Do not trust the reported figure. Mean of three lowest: 2.0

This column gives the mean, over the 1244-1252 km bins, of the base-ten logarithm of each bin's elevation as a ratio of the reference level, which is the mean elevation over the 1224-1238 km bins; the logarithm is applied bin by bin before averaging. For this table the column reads -0.115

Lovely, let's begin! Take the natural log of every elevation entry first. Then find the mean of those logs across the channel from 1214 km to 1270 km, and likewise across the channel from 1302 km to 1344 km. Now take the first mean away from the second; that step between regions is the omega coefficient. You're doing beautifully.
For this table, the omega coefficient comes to 0.18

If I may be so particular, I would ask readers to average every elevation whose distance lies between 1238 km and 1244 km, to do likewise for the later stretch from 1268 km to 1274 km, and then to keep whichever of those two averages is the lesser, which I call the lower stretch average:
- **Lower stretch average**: 1.7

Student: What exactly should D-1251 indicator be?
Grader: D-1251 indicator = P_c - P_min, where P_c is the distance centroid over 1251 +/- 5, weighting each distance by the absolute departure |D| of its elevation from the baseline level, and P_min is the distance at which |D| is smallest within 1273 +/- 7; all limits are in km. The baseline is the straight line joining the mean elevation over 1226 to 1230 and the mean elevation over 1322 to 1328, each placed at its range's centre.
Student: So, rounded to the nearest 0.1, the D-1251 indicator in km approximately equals -15.7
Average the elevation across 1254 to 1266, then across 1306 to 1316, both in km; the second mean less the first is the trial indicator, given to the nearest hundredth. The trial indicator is 0.31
